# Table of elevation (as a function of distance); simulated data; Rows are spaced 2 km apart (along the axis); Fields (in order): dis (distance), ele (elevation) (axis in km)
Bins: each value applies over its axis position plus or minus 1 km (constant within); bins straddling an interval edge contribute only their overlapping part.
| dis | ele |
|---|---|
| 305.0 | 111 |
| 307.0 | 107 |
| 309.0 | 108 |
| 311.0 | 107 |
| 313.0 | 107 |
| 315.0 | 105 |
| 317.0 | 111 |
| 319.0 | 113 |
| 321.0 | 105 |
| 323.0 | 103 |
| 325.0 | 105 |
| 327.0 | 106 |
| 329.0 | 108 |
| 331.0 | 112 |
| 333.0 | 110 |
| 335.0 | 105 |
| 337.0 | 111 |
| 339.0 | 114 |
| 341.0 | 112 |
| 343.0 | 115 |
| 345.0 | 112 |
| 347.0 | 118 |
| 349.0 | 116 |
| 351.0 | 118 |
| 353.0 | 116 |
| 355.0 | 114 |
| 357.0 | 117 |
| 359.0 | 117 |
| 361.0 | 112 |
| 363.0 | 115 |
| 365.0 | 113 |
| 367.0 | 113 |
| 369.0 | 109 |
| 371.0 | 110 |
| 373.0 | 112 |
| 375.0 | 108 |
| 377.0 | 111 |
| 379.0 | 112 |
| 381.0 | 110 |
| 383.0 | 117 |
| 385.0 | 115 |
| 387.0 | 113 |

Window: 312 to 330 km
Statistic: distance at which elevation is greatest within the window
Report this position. 319.0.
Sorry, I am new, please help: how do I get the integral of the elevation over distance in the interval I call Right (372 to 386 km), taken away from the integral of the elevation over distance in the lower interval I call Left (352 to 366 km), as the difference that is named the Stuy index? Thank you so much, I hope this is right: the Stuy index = 38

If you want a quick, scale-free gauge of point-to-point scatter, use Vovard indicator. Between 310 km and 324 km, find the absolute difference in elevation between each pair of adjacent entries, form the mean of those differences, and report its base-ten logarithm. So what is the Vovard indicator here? 0.52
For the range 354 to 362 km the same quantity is 0.43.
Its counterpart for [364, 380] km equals 0.33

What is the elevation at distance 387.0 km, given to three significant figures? 113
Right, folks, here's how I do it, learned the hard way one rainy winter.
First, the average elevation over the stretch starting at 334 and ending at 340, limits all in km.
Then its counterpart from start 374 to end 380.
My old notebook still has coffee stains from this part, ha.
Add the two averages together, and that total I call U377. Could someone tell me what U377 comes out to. 220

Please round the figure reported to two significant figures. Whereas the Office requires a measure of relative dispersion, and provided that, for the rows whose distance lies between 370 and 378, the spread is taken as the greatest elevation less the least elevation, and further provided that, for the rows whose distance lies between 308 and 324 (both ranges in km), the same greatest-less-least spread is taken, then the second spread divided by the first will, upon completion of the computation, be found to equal 2.5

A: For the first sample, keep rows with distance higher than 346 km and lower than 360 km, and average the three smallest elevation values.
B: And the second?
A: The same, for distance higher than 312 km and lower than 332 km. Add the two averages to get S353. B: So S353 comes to 220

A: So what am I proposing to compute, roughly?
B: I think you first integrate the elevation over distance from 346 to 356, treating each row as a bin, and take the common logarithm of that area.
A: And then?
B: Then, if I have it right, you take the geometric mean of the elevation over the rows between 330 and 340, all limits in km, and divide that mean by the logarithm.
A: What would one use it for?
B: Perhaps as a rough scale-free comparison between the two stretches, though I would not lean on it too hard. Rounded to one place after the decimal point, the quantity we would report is 36.0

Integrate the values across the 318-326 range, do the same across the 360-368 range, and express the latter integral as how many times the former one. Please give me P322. 1.06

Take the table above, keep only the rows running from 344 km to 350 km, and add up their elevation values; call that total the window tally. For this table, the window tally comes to 346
